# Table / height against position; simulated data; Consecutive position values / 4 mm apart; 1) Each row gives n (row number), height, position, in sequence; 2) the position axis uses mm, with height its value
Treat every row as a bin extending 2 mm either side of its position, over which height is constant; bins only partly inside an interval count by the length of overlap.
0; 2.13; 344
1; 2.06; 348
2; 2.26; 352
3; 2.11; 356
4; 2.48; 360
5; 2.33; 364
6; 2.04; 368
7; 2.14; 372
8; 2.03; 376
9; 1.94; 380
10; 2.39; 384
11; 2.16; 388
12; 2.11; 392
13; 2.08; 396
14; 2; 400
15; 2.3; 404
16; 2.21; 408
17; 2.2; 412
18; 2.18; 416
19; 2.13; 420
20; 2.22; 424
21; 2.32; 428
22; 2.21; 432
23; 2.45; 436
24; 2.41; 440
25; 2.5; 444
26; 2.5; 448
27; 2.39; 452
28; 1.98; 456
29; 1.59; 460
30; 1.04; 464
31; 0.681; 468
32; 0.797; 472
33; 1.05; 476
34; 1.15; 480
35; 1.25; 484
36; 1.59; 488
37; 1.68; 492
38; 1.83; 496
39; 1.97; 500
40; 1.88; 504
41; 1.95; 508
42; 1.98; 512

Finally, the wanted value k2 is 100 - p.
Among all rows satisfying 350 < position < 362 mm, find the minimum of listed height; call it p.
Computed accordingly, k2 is 97.89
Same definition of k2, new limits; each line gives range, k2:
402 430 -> 97.87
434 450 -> 97.59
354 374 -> 97.96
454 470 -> 99.32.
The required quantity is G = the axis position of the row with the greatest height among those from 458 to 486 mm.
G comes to 460 mm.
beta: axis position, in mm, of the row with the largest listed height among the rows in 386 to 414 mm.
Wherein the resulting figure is 404 mm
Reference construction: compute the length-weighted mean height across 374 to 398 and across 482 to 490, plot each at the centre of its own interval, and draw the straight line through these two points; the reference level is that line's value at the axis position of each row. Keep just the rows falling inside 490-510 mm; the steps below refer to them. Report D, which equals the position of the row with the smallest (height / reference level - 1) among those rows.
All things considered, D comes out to 492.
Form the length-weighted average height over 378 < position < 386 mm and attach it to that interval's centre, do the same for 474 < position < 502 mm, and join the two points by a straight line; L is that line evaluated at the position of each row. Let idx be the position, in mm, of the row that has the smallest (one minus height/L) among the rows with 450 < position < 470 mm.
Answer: 452 mm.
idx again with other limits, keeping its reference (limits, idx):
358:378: 360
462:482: 480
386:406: 404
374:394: 384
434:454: 448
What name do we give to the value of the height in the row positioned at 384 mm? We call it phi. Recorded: 2.39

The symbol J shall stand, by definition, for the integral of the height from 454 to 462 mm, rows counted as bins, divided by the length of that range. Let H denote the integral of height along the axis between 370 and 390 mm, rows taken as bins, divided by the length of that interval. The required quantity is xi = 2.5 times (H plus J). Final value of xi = 9.8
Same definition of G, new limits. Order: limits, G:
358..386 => 360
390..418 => 404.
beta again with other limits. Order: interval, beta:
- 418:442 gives 436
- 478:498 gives 496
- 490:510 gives 500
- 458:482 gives 460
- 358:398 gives 360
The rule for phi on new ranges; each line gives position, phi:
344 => 2.13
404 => 2.3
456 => 1.98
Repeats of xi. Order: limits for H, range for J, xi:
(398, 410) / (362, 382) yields 10.7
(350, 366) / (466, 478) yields 7.8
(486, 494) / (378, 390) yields 9.5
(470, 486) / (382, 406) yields 8.1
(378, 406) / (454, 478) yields 8.3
